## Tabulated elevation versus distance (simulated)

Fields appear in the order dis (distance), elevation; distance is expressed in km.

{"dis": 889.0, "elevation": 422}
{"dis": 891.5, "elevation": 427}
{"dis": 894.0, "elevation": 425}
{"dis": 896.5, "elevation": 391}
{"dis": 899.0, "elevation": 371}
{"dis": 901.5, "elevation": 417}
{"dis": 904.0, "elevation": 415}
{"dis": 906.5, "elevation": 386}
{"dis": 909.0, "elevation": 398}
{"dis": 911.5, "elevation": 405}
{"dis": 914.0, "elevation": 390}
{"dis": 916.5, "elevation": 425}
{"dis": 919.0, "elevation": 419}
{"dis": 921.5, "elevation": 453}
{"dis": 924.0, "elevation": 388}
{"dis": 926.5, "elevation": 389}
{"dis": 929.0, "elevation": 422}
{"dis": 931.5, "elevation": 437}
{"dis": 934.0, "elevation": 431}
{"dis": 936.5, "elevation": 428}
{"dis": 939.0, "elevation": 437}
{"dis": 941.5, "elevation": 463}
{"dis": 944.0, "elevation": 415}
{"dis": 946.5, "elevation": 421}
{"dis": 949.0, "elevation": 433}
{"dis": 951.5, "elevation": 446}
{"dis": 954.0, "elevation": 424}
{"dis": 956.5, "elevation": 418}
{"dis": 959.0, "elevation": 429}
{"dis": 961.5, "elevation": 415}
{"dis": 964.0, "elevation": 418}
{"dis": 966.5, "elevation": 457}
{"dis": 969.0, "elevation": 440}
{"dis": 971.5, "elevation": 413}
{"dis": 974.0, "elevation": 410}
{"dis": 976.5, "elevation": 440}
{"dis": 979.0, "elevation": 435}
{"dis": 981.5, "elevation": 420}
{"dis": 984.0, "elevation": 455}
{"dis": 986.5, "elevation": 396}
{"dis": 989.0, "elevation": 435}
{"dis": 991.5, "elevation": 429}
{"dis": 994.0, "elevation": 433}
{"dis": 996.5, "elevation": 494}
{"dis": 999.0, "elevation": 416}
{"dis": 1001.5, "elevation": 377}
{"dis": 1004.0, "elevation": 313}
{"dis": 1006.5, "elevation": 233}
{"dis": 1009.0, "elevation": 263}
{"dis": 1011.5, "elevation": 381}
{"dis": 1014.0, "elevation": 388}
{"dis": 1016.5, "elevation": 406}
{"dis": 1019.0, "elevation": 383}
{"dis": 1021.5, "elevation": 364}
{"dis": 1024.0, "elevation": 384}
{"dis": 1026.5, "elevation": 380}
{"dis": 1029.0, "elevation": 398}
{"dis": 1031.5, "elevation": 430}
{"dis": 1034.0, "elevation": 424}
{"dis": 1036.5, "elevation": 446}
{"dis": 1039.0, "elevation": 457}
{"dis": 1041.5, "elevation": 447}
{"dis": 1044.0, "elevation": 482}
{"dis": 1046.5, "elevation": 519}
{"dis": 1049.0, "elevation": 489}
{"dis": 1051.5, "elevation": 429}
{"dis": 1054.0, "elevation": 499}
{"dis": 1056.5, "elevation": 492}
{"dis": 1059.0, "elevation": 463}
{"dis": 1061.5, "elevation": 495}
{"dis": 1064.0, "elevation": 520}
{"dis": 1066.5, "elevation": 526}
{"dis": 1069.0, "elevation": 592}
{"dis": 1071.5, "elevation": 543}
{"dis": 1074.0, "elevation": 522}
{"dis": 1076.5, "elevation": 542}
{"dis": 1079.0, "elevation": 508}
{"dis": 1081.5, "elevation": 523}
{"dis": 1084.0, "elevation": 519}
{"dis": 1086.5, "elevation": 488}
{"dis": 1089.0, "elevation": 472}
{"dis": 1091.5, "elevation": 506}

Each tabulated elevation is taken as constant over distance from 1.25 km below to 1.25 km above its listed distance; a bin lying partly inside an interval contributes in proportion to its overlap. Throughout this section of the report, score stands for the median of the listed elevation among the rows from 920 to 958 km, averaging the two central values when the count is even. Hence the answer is 428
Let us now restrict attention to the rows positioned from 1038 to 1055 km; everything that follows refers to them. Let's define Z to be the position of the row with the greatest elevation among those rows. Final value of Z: 1046.5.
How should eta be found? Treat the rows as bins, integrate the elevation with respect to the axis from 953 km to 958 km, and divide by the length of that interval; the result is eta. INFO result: 421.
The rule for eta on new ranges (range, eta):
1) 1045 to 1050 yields 504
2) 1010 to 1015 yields 378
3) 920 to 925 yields 422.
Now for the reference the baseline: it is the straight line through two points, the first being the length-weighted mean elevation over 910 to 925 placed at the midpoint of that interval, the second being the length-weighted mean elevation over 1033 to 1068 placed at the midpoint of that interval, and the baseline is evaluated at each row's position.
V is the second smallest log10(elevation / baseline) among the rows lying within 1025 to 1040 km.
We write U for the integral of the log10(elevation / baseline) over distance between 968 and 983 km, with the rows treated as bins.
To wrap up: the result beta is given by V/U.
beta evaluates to 0.30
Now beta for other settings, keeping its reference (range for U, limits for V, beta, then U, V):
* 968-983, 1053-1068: -0.04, -0.23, 0.009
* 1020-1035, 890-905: 0.01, -1.09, -0.013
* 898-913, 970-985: 0.19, -0.14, -0.028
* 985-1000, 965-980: 0.11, -0.25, -0.028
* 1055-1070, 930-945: 0.01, 0.35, 0.005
